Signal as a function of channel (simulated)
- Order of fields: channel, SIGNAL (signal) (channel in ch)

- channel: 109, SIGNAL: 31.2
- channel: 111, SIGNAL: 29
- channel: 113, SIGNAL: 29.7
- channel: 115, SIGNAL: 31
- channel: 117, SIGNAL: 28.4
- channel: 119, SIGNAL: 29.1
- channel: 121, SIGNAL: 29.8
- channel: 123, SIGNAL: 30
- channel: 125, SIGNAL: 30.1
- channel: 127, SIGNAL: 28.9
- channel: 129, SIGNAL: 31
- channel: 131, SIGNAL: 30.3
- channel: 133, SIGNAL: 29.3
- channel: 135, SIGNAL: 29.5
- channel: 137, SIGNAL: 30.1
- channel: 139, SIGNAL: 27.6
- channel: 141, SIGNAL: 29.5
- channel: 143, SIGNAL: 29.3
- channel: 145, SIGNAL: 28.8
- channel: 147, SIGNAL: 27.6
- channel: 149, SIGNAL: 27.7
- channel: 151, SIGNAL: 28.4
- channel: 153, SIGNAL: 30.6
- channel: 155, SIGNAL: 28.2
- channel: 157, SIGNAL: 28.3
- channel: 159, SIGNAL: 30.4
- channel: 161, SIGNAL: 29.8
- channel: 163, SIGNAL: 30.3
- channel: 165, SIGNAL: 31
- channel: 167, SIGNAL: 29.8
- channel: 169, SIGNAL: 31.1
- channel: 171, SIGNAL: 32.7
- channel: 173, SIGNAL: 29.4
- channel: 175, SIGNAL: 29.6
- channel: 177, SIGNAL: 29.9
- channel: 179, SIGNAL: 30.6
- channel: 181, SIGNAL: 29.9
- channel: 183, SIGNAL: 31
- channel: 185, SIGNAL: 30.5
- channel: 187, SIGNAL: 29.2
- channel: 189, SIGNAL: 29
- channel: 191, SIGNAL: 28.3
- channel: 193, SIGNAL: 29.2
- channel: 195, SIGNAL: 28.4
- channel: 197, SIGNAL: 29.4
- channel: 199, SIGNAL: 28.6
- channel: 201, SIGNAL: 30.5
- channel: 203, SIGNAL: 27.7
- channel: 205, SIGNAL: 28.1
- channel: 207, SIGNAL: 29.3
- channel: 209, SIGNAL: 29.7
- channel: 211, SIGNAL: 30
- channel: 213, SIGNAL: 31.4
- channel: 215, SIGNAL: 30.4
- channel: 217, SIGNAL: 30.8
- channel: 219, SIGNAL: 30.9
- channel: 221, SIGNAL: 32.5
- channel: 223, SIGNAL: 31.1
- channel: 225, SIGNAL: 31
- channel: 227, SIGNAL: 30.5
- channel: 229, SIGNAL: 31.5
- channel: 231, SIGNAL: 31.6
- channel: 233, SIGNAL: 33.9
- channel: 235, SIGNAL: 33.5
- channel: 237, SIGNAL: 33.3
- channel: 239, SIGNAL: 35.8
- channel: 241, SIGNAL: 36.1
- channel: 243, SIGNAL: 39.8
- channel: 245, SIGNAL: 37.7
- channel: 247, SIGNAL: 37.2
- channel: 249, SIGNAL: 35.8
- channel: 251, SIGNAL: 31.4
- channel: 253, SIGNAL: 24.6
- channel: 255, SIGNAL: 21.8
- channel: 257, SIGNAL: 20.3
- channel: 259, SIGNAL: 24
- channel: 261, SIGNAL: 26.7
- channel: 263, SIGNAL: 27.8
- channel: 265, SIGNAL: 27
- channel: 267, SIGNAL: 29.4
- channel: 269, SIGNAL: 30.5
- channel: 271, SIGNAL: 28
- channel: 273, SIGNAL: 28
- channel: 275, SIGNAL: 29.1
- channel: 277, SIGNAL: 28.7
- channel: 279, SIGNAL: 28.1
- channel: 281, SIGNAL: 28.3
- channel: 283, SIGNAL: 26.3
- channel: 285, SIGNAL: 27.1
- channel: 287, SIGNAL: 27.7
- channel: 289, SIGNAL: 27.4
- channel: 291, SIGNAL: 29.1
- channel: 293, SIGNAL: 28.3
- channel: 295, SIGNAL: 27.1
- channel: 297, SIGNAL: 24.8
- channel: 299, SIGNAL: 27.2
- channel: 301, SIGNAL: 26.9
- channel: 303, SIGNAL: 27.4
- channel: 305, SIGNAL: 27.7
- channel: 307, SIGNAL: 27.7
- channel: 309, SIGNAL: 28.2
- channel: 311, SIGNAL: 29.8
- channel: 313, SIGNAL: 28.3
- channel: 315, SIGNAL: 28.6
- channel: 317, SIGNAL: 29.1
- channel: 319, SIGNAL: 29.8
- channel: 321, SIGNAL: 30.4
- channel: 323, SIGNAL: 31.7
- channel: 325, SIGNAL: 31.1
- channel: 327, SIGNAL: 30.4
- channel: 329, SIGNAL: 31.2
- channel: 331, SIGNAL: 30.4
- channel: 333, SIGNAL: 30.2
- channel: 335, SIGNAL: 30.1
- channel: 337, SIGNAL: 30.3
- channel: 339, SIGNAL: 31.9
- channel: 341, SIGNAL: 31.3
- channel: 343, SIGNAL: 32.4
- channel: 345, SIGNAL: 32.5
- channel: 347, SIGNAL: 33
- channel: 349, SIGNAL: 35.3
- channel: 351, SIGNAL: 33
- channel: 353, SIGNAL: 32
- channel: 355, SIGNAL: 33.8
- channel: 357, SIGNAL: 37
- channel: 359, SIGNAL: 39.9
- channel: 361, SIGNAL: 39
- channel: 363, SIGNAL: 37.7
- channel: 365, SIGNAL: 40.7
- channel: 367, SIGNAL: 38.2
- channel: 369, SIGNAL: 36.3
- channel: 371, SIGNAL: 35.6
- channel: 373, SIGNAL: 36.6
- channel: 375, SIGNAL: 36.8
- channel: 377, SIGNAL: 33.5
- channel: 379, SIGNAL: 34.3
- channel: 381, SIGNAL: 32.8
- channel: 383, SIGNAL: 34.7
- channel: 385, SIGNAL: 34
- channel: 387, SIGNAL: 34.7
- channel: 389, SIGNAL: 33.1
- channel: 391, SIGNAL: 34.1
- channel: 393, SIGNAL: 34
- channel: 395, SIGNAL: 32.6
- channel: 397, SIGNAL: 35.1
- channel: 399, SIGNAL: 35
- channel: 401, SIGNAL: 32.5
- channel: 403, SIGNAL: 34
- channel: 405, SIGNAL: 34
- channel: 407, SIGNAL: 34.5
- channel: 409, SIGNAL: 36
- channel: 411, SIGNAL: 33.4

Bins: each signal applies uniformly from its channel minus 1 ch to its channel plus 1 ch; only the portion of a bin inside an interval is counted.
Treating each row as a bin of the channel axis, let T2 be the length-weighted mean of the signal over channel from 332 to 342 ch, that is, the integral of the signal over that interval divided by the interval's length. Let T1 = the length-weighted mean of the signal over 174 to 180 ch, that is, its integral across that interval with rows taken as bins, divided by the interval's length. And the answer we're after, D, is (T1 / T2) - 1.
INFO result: -0.02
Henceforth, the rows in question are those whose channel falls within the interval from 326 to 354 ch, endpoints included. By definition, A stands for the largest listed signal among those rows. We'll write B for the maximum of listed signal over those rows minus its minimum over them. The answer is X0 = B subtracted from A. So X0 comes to 30.1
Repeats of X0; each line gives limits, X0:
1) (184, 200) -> 28.3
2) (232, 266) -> 20.3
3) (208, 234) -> 29.7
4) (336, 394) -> 30.3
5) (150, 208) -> 27.7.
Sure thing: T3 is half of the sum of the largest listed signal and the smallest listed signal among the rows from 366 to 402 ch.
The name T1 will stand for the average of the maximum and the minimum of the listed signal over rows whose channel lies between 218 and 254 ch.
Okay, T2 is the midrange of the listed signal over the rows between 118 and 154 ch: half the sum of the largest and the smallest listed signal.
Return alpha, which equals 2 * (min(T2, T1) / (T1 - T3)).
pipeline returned -19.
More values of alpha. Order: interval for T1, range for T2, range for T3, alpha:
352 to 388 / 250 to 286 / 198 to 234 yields 9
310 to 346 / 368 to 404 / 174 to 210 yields 58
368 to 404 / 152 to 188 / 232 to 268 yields 13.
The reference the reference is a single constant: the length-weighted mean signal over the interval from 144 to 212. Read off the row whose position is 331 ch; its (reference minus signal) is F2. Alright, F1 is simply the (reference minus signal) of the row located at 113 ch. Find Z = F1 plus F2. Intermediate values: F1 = -0.2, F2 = -0.9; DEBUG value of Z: -1.1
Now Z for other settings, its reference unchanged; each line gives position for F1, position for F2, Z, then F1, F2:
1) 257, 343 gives 6.3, 9.2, -2.9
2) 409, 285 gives -4.1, -6.5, 2.4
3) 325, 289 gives 0.5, -1.6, 2.1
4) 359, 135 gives -10.4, -10.4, 0.0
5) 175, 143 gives 0.1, -0.1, 0.2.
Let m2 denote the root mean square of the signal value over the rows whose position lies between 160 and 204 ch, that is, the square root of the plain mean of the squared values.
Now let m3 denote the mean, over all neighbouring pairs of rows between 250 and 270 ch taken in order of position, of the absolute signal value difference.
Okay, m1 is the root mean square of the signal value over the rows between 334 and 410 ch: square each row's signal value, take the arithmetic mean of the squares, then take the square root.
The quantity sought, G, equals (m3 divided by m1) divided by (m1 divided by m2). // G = 0.063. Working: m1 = 35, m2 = 29.8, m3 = 2.5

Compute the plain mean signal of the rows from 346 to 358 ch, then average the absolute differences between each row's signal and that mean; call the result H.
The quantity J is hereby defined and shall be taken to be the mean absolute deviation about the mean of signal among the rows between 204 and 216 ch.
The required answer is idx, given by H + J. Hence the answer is 2.21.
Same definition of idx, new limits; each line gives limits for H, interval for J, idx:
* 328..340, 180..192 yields 1.39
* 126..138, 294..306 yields 1.30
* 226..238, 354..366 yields 3.03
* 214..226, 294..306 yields 1.14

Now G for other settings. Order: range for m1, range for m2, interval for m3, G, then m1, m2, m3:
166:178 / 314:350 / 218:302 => 0.051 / 30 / 31.1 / 1.5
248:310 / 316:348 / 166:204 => 0.045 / 28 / 31.0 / 1.1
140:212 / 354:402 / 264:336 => 0.037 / 30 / 35.6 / 0.9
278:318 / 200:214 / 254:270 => 0.073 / 28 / 29.6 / 1.9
